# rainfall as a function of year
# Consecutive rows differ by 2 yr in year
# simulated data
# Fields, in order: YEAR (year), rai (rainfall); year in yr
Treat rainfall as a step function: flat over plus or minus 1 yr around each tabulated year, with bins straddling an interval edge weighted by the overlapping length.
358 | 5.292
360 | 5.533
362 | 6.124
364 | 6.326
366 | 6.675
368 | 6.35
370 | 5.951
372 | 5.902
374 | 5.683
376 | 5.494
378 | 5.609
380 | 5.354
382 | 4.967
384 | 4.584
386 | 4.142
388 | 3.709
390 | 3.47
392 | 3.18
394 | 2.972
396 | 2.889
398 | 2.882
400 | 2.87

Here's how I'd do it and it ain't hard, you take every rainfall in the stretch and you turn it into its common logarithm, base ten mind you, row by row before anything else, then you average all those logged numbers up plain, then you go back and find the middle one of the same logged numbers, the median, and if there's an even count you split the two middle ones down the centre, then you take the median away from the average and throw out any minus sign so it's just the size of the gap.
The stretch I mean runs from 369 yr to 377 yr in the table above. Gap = 0.0028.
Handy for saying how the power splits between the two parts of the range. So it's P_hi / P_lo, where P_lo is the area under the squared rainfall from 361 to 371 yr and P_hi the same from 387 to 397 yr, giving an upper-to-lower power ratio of 0.27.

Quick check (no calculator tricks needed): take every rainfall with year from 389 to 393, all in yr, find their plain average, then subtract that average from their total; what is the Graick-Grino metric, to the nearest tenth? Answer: 3.3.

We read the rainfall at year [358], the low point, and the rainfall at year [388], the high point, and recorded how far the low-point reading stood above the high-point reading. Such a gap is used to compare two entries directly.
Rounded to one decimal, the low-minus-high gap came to 1.6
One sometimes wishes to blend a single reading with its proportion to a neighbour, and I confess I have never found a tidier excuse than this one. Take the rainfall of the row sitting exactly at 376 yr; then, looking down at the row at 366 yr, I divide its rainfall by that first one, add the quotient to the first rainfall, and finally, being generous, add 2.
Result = 8.7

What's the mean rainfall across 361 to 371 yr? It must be 6.3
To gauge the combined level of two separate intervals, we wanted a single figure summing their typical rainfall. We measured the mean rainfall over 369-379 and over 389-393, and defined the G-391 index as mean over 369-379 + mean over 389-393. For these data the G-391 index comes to 9.1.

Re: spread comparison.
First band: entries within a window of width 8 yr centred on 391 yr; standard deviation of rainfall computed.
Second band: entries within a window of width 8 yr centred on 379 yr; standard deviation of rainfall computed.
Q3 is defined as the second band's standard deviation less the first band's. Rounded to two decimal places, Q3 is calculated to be -0.04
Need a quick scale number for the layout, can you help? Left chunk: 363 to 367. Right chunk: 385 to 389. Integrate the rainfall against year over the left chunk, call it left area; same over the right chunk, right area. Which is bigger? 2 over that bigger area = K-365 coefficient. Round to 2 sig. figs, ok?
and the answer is 0.077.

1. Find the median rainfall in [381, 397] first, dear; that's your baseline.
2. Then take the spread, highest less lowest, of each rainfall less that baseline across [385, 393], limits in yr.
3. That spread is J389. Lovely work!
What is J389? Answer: 1.0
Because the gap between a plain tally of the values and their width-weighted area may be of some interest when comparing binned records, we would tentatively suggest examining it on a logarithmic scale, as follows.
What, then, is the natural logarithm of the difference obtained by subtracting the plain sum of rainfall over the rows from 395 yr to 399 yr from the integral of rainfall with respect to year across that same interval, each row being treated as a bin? 1.75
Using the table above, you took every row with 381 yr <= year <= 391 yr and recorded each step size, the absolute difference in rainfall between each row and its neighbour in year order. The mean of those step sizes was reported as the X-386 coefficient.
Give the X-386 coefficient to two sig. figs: 0.37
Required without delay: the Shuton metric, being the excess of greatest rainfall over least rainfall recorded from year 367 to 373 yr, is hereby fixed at 0.45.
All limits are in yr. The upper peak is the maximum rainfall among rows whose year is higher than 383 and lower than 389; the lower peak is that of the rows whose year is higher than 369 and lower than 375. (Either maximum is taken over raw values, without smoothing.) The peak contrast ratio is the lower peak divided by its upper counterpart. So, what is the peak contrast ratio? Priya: 1.3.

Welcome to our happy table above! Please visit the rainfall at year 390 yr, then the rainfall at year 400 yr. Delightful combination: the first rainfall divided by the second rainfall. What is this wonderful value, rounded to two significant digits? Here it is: 1.2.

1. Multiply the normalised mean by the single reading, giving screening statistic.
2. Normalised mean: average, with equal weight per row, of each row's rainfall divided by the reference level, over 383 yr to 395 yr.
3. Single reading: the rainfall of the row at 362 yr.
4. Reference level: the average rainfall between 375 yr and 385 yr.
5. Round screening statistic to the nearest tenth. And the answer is 4.3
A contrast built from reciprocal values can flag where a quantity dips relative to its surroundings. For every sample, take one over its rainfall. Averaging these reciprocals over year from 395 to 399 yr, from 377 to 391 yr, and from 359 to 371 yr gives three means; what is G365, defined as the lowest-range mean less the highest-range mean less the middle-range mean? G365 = -0.410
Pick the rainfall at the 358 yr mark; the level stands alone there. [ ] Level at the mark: 5.292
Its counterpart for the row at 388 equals 3.709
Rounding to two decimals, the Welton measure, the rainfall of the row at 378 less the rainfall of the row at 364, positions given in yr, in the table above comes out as -0.72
